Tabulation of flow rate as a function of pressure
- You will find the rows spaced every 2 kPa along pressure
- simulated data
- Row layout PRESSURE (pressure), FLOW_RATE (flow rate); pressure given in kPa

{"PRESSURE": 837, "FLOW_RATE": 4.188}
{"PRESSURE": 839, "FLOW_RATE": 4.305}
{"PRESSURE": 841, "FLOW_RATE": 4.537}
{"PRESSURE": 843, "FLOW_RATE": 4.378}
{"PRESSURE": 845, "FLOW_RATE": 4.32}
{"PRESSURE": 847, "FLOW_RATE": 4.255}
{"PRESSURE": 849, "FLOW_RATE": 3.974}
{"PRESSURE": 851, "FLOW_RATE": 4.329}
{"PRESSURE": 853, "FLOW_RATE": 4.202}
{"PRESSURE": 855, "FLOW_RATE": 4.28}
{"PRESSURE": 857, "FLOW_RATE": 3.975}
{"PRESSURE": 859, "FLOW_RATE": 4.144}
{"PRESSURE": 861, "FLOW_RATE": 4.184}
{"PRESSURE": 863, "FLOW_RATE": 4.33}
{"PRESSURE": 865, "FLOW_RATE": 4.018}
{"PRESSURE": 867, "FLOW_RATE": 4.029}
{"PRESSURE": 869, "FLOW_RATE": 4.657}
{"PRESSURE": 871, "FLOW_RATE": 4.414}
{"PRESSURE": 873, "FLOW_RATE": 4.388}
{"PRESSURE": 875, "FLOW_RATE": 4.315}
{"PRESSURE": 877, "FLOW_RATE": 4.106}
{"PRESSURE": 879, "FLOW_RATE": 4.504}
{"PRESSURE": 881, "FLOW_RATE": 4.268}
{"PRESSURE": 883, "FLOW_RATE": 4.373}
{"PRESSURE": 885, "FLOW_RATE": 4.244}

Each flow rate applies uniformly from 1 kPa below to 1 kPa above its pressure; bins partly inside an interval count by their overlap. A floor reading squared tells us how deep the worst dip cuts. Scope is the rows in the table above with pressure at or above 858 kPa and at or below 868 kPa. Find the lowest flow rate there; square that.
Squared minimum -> 16.1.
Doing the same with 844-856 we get 15.8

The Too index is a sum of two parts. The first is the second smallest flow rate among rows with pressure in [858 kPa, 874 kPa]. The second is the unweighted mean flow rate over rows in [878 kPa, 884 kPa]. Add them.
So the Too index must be 8.41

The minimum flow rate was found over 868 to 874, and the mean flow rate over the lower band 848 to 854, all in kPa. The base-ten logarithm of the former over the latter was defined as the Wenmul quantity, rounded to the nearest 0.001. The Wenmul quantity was 0.022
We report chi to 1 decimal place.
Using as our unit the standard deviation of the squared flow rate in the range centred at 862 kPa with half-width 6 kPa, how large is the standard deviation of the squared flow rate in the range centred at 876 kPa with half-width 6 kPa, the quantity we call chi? 1.1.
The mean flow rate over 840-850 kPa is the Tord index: 4.29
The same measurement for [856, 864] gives 4.16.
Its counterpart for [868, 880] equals 4.40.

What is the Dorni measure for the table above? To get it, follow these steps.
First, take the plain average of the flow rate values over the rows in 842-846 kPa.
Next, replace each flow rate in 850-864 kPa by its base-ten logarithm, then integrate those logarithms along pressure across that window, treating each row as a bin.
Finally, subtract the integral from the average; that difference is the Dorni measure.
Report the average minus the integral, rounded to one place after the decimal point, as -4.4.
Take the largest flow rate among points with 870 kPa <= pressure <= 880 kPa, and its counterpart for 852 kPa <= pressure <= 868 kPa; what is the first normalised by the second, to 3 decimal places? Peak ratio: 1.040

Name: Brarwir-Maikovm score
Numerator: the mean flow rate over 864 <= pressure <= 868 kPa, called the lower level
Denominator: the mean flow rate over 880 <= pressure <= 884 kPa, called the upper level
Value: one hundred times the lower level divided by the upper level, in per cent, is 93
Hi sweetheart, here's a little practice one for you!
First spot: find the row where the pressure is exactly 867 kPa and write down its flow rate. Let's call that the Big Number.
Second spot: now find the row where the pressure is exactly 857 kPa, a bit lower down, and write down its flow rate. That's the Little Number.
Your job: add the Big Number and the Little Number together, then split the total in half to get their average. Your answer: 4.00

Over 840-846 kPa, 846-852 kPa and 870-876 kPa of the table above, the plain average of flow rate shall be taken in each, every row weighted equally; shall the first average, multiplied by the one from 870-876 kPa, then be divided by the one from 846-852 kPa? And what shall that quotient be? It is 4.61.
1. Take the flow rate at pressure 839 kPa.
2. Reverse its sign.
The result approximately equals -4.3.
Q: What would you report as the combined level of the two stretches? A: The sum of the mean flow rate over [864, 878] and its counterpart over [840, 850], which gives 8.57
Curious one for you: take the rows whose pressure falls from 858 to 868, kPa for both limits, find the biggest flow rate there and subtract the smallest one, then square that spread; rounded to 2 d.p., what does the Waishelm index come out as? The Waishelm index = 0.10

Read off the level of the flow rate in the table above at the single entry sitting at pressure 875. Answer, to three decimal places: 4.315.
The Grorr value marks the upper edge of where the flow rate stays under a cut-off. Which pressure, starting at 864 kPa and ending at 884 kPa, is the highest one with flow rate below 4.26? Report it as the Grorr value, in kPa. 877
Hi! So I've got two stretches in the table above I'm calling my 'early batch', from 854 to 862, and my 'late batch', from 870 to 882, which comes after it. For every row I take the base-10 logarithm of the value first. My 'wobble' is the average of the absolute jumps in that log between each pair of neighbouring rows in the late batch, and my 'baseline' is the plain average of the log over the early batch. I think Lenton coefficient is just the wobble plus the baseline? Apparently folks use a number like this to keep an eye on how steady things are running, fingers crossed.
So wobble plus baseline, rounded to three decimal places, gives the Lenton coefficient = 0.636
